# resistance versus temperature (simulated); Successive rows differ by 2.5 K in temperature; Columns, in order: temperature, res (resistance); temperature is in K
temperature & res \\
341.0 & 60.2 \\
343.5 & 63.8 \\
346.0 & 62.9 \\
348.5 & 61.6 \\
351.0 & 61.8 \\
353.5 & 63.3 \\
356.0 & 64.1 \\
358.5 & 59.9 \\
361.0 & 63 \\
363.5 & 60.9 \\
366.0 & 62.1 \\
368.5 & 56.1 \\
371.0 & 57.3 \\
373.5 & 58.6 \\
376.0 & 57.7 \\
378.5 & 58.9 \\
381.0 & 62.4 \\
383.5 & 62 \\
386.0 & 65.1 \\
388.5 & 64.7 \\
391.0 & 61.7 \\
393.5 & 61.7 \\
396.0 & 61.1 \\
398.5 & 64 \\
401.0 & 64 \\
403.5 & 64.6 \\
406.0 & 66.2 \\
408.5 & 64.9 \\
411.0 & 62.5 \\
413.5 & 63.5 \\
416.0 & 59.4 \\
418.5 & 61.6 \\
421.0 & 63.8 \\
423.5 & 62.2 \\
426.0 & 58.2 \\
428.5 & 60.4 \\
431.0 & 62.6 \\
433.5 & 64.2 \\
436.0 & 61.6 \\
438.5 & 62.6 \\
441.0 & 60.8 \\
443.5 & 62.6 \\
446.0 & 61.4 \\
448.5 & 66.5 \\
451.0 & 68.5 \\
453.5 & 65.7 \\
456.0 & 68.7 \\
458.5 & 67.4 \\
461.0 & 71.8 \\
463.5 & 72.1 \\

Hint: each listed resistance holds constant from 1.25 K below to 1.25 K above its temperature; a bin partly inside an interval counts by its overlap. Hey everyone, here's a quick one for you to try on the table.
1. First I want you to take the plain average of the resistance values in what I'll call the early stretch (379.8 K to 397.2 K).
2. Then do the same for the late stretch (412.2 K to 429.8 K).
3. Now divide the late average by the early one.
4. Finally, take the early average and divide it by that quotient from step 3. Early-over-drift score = 64.1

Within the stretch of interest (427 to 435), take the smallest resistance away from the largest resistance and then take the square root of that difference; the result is 1.9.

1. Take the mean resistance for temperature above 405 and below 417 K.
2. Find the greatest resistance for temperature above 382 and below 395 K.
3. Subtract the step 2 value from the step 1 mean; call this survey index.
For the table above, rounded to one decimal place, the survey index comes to -1.8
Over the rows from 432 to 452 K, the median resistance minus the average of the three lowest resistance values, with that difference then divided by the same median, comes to 0.021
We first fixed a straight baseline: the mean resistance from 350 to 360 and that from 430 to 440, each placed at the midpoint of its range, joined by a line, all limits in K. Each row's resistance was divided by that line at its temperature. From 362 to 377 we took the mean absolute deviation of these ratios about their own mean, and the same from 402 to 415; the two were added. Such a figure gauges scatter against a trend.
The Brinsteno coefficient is 0.047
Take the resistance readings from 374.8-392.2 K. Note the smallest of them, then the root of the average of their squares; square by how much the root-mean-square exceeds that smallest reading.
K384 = 17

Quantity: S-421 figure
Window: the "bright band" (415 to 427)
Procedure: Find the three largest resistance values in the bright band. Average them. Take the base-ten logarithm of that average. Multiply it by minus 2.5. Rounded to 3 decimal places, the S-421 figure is -4.490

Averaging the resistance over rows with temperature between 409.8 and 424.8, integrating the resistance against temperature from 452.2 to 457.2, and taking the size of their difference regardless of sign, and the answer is 274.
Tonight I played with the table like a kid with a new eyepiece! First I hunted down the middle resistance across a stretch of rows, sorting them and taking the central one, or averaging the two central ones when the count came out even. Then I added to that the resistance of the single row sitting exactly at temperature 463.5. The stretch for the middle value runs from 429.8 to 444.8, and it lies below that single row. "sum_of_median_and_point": 135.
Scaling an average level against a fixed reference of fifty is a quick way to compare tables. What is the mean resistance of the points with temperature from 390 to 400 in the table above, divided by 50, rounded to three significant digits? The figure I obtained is 1.24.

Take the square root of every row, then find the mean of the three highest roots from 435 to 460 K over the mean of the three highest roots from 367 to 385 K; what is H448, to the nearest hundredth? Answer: 1.06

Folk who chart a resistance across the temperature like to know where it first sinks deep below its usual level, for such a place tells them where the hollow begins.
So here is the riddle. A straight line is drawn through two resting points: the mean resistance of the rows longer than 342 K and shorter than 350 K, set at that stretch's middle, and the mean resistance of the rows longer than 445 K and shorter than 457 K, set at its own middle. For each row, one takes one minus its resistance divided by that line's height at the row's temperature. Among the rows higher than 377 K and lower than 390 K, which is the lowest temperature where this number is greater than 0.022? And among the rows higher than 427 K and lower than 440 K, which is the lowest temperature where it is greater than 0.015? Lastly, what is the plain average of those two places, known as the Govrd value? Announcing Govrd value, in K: 403.5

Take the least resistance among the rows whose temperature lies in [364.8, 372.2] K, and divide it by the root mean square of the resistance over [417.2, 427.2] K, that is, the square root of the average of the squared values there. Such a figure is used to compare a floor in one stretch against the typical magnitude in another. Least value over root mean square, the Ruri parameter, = 0.91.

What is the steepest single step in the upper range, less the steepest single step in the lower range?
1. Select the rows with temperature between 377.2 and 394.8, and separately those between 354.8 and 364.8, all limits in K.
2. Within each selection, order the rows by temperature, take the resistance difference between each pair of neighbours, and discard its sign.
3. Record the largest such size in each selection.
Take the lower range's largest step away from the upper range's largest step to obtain -1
